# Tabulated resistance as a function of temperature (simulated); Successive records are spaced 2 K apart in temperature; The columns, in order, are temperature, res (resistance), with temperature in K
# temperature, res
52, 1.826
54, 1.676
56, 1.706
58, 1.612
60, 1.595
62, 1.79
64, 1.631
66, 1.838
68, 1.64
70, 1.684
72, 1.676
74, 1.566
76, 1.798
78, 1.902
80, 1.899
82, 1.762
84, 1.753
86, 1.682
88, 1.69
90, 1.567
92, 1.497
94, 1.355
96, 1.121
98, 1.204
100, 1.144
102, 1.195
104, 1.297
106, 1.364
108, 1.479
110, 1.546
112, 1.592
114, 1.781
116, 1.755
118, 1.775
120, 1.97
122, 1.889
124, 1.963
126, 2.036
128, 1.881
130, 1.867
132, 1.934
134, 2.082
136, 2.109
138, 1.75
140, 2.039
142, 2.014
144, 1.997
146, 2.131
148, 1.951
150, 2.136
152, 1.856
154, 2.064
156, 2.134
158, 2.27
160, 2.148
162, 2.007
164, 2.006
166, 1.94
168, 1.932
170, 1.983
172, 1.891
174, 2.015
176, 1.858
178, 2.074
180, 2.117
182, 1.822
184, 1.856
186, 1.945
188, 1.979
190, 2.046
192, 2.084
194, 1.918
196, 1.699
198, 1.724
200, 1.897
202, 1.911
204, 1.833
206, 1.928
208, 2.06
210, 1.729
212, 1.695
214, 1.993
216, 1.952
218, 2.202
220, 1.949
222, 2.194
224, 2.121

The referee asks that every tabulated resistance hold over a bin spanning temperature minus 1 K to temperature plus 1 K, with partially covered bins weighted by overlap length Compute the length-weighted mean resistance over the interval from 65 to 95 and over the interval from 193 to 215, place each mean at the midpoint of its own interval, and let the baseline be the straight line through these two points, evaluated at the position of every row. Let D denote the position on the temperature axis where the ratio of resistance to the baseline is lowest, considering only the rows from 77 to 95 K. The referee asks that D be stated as 94 K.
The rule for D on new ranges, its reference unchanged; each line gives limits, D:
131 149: 138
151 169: 152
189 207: 196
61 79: 74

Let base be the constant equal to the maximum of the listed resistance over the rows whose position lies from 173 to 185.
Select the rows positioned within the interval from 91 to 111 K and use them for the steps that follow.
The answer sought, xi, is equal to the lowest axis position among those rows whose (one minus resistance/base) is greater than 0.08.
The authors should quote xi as 92 K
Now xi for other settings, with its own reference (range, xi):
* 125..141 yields 128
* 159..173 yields 166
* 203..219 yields 204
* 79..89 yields 80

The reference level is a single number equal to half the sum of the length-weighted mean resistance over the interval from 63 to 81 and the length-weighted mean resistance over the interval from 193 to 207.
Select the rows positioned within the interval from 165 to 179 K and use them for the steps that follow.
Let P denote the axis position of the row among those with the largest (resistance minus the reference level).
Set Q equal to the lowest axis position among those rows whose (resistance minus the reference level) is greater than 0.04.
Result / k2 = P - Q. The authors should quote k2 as 12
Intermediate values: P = 178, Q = 166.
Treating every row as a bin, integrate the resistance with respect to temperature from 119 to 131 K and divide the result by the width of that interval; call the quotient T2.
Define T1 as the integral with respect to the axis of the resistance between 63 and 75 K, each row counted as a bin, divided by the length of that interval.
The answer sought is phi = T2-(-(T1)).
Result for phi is 3.6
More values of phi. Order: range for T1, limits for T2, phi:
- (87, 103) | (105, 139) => 3.2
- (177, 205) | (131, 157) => 3.9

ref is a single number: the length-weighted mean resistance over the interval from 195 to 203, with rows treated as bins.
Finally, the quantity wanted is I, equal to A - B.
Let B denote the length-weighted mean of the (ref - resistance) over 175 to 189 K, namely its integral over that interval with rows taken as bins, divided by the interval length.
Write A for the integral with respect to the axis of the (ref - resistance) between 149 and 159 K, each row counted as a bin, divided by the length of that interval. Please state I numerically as -0.14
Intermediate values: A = -0.28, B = -0.14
